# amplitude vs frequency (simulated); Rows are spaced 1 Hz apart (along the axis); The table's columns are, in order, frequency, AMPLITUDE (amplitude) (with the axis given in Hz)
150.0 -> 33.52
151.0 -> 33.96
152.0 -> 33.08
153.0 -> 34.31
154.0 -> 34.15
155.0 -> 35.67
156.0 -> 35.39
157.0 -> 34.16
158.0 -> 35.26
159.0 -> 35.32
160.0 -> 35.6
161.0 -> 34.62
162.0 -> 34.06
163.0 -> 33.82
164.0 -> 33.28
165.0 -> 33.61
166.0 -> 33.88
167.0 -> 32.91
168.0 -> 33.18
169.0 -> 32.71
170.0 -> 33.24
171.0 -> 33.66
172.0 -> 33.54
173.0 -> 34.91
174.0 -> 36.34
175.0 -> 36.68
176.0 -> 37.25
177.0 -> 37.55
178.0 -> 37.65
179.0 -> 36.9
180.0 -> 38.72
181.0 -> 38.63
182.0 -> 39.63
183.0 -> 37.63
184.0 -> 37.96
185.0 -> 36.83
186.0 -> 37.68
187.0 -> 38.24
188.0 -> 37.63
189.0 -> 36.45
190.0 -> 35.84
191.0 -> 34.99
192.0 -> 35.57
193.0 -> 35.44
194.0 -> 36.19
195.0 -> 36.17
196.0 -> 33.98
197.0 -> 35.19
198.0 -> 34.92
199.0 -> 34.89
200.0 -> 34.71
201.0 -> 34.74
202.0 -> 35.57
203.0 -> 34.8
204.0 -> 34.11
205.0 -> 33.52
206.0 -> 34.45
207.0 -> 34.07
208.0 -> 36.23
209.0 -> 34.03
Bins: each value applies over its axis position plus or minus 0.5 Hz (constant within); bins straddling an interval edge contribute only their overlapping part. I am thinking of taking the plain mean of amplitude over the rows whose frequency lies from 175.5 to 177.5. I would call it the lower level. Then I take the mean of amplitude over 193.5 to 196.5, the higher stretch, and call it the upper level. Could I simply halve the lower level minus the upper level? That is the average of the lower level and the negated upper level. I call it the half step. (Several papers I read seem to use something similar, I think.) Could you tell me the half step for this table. 1.0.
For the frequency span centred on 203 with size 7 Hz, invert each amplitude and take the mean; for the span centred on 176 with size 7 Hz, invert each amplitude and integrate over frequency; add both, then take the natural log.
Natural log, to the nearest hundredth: -1.52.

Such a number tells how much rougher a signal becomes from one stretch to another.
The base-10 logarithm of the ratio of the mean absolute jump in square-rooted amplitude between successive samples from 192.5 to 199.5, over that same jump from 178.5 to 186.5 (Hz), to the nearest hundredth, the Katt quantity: -0.12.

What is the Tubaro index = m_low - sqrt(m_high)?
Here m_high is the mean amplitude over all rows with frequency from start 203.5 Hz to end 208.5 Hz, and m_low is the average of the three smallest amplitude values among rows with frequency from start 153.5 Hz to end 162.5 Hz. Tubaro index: 28.3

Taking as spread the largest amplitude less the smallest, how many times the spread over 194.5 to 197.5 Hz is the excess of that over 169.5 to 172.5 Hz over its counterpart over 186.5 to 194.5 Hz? -1.3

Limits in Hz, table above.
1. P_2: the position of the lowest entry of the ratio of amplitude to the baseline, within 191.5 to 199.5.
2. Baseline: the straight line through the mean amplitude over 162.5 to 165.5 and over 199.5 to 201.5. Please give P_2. 196.0 Hz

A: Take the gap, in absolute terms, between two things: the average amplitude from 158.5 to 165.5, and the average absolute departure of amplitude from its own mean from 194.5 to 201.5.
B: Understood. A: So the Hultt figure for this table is 33.9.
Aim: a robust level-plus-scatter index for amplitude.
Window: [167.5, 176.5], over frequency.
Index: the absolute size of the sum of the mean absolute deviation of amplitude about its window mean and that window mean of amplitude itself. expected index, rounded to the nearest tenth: 36.1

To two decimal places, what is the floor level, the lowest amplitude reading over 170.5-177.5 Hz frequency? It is 33.54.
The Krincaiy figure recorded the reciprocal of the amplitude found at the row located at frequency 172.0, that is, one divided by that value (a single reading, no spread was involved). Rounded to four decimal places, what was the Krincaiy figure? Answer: 0.0298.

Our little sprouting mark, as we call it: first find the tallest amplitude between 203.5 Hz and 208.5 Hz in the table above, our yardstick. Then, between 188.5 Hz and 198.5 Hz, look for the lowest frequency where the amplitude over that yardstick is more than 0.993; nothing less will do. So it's 189.0 Hz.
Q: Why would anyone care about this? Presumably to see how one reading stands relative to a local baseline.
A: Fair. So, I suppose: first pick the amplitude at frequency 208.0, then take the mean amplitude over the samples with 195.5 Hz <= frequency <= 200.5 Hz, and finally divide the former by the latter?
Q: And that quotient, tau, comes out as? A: 1.04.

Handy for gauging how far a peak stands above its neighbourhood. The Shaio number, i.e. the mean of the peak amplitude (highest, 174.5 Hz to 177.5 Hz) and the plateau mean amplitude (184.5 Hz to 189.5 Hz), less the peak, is -0.1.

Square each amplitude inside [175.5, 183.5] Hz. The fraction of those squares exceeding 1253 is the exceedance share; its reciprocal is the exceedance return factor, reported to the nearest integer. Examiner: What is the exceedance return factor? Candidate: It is 1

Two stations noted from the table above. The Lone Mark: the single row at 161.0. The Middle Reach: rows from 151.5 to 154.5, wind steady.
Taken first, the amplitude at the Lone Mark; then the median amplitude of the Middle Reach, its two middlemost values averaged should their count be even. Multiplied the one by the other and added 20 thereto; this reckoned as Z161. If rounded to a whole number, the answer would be 1202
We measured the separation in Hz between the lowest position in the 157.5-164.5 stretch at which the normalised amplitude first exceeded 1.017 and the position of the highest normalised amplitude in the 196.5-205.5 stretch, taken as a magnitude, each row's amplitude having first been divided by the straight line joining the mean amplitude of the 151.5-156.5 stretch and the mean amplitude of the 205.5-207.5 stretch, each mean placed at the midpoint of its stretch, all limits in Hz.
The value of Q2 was 44 Hz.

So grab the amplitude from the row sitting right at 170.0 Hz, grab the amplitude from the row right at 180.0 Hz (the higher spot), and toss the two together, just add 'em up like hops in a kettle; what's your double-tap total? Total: 72.0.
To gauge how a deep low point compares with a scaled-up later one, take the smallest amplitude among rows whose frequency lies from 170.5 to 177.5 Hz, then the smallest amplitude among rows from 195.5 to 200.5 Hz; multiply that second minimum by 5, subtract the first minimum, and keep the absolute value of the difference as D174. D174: 136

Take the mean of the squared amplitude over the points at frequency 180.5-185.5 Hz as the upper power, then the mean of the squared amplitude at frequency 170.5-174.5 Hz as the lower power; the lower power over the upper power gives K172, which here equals 0.82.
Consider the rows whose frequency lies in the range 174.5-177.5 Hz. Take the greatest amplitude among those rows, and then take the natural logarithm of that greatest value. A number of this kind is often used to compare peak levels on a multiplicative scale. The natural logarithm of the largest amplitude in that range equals 3.63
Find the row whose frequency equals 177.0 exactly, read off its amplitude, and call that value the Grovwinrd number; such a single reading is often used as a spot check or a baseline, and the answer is 37.55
